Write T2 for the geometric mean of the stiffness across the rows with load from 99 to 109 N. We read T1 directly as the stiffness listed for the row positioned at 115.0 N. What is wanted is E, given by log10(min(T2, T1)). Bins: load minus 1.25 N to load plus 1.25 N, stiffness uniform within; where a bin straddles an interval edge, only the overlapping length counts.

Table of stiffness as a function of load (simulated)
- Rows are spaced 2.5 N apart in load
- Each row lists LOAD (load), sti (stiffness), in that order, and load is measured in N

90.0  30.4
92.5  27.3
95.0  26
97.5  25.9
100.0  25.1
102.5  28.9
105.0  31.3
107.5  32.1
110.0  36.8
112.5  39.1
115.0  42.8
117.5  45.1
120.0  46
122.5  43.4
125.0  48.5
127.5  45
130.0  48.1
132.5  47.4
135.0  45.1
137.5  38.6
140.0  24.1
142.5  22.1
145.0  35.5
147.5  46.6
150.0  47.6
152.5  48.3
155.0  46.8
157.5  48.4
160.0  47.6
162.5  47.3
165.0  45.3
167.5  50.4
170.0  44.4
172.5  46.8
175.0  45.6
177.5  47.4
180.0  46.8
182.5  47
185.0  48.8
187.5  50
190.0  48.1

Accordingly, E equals 1.47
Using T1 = 42.8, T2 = 29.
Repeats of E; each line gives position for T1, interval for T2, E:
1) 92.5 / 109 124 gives 1.44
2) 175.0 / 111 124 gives 1.64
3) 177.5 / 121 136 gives 1.66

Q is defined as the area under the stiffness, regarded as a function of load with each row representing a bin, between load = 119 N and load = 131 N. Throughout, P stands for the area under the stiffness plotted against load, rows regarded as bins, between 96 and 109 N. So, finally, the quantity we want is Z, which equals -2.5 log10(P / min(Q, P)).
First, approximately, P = 374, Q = 554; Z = 0.00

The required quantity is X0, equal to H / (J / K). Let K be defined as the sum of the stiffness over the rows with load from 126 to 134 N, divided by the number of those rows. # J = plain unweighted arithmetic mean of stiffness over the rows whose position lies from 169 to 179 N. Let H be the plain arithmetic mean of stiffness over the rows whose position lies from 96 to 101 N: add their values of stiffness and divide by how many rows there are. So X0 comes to 26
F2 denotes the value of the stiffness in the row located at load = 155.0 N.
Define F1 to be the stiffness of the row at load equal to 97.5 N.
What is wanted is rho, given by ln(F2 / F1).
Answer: 0.59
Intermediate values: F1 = 25.9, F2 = 46.8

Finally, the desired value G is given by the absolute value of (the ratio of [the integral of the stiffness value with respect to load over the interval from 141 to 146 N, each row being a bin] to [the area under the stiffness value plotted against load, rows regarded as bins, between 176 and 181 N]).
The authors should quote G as 0.60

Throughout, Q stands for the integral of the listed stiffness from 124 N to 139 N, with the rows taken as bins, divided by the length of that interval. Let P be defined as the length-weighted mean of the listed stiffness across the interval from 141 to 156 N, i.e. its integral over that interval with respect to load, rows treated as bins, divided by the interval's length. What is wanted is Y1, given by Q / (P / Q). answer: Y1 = 50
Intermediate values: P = 41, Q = 45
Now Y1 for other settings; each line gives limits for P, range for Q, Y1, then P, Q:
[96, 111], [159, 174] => 74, 30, 47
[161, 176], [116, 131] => 45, 47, 46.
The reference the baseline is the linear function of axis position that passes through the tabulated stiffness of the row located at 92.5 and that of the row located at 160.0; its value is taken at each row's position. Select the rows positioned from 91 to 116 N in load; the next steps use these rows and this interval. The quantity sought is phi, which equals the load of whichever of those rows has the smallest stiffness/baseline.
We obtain 100.0 N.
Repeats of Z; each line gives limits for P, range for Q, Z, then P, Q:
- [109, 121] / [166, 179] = 0.00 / 504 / 610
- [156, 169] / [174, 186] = -0.10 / 620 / 565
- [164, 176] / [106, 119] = -0.10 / 559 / 509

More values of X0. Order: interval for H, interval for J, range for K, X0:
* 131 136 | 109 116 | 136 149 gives 39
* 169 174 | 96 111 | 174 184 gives 71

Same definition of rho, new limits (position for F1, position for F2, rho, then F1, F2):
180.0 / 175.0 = -0.03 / 46.8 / 45.6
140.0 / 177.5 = 0.68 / 24.1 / 47.4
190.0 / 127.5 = -0.07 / 48.1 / 45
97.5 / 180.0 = 0.59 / 25.9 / 46.8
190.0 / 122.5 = -0.10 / 48.1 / 43.4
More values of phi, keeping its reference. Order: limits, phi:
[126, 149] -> 142.5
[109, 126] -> 110.0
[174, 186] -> 182.5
